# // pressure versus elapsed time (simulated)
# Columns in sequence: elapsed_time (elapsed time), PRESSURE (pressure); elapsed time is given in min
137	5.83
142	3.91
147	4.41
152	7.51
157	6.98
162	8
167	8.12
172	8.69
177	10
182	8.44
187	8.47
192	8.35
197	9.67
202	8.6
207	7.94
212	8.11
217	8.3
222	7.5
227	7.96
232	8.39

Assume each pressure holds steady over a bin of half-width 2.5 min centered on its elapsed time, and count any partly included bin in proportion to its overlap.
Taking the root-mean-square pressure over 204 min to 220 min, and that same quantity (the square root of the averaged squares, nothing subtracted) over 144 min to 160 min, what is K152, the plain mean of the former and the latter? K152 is 7.3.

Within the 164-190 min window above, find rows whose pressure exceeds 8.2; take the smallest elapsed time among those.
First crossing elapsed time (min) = 172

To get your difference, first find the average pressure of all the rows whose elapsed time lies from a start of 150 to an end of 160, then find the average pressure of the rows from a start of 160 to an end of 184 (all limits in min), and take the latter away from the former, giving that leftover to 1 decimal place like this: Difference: -1.4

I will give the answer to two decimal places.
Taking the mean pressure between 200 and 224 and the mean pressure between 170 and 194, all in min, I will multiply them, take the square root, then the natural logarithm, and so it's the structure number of 2.13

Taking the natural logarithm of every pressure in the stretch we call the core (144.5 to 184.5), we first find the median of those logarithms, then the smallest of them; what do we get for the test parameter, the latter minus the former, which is -0.60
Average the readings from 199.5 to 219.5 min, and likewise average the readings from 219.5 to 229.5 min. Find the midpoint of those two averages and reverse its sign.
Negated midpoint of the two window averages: -8.0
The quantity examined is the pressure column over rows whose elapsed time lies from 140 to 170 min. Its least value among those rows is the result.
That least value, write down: 3.91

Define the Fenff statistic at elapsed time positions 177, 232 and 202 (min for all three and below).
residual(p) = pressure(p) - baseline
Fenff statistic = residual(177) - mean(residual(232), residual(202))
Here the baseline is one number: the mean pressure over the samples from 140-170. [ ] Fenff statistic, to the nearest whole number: 2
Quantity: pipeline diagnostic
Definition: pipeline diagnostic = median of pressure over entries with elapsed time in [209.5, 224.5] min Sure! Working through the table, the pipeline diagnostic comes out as 8.1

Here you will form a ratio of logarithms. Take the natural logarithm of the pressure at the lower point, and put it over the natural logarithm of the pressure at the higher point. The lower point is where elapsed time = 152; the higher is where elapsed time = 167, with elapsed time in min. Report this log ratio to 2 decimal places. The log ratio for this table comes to 0.96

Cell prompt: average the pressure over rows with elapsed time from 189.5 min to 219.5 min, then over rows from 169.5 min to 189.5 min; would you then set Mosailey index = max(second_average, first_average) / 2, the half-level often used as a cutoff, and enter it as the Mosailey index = 4.450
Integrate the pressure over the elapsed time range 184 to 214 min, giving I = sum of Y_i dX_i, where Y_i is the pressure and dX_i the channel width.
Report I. 256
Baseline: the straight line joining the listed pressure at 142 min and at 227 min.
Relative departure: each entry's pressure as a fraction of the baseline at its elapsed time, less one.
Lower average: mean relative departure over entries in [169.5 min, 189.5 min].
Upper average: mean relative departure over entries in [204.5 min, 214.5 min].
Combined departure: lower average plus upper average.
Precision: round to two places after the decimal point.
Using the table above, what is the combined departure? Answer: 0.69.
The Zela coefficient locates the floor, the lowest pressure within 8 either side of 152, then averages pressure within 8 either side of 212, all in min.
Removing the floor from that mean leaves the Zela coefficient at 3.7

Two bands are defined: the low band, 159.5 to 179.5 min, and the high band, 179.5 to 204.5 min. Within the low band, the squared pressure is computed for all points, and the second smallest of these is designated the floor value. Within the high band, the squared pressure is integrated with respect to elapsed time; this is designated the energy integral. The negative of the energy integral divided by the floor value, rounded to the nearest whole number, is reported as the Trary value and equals -29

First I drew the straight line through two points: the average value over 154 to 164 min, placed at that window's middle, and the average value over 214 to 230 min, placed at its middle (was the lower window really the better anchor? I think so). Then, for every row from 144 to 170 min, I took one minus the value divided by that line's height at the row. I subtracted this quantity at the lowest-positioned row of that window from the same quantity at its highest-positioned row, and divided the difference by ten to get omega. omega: -0.048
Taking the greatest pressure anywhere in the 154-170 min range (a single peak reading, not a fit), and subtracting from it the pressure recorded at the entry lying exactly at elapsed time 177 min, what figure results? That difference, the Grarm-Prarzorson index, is -1.9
